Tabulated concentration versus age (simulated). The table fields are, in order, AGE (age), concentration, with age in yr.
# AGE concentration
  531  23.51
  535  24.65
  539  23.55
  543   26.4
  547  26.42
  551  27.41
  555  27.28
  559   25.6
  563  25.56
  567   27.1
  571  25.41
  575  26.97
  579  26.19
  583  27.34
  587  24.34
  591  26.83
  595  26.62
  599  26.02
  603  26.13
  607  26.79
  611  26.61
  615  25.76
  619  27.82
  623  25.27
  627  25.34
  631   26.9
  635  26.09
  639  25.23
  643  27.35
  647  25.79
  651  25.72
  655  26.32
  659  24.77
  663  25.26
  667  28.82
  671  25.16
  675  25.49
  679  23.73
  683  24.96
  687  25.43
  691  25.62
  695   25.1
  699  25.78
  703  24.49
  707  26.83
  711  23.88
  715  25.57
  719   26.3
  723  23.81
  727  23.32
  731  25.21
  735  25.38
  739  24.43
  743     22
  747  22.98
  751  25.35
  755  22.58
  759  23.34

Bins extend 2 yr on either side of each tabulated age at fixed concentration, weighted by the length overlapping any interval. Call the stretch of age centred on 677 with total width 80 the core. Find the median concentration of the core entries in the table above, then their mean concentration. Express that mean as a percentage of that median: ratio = 100.4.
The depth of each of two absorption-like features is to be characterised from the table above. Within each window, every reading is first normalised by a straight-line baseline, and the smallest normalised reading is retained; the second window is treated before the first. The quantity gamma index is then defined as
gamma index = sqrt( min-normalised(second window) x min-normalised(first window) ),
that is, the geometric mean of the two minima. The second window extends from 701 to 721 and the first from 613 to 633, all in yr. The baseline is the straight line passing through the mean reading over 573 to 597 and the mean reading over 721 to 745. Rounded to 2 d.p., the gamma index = 0.98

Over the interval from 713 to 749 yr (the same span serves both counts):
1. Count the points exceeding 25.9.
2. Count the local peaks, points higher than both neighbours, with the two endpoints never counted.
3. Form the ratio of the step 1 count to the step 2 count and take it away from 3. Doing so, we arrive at 2.5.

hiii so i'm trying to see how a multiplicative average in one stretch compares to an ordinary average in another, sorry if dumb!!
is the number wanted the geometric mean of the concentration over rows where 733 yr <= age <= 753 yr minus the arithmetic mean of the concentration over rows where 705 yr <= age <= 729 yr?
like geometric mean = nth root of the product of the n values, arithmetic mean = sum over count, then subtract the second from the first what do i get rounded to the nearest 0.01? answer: -0.96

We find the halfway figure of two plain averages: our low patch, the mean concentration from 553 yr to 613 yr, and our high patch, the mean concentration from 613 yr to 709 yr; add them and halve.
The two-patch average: 26.1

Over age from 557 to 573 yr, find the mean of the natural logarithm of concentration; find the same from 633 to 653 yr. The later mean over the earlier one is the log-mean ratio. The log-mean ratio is 1.00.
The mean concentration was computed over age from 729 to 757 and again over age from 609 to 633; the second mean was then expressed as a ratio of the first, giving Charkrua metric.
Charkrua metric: 1.10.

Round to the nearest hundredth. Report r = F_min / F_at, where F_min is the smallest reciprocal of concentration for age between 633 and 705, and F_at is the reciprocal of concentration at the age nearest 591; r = 0.93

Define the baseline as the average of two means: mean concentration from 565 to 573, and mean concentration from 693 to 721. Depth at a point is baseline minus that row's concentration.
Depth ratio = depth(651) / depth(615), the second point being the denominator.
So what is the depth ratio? 1.5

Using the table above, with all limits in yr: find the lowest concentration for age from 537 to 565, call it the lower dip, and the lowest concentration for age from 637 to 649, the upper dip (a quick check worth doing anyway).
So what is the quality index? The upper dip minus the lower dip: 1.7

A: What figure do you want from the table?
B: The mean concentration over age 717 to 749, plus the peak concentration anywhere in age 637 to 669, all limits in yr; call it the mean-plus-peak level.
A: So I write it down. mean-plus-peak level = 53.00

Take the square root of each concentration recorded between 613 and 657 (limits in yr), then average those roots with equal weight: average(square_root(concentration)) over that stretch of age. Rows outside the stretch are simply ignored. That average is 5.11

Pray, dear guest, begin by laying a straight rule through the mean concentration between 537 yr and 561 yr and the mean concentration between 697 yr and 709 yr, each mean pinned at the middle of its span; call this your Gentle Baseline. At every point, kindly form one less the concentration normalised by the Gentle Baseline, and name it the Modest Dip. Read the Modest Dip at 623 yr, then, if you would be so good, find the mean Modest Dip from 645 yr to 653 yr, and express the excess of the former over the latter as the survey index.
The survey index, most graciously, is 0.021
